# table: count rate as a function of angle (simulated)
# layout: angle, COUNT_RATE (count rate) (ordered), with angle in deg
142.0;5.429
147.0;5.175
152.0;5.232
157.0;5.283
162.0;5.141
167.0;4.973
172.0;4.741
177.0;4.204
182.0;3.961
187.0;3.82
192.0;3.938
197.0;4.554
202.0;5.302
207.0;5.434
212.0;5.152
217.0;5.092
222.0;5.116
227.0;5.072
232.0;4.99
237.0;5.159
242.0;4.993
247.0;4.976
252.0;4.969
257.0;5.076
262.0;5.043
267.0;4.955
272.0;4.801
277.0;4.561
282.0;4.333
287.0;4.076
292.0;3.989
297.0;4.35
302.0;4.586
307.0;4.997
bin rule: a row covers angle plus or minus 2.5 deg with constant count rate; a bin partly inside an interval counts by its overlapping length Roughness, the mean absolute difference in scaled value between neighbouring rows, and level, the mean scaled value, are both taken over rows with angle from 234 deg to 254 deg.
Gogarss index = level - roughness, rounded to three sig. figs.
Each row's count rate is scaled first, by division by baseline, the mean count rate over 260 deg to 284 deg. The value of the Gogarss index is 1.05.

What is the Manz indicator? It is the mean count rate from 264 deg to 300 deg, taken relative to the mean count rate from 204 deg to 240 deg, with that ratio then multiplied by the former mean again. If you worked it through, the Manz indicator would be 3.8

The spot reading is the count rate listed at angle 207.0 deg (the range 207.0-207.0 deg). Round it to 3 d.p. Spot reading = 5.434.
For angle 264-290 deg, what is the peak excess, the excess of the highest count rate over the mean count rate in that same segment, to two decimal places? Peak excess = 0.41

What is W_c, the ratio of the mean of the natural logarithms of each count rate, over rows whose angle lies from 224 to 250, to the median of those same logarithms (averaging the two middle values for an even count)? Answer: 1.01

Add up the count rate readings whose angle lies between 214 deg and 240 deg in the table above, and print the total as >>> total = 25.4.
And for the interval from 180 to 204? 21.6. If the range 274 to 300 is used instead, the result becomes 21.3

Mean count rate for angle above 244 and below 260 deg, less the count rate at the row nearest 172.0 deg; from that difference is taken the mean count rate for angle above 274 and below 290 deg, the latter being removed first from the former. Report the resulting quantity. -4.1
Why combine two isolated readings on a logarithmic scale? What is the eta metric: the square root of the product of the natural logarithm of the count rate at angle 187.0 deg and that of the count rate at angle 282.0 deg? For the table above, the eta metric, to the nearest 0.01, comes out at 1.40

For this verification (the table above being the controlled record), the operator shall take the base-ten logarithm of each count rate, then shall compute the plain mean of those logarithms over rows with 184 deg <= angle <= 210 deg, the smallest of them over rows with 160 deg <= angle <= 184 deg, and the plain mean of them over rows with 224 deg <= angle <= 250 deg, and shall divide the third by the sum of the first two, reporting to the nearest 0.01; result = 0.56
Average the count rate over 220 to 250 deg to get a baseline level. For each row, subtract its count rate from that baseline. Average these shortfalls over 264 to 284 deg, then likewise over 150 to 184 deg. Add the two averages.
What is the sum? 0.6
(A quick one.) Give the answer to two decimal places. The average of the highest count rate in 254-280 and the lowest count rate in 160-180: 4.64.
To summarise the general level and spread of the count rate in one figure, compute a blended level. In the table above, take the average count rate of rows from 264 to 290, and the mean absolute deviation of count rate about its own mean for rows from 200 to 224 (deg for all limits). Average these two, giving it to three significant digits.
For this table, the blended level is 2.33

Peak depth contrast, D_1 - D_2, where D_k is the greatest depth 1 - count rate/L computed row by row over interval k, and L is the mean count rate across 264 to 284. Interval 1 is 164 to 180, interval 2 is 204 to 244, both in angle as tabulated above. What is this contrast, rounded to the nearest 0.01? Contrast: 0.17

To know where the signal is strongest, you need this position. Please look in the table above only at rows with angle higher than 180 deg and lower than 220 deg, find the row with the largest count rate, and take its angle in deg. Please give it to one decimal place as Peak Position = 207.0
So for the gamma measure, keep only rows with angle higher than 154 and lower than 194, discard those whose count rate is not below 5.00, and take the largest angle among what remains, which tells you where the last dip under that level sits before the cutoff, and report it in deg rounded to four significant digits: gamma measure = 192.0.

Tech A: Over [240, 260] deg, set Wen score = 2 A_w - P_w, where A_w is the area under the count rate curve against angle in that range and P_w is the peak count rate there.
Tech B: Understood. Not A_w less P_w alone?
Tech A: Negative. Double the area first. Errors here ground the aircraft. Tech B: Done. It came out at 195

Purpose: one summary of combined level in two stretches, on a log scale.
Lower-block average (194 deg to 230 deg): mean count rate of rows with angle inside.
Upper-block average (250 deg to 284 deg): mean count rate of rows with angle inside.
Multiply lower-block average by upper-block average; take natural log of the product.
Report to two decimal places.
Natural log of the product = 3.20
